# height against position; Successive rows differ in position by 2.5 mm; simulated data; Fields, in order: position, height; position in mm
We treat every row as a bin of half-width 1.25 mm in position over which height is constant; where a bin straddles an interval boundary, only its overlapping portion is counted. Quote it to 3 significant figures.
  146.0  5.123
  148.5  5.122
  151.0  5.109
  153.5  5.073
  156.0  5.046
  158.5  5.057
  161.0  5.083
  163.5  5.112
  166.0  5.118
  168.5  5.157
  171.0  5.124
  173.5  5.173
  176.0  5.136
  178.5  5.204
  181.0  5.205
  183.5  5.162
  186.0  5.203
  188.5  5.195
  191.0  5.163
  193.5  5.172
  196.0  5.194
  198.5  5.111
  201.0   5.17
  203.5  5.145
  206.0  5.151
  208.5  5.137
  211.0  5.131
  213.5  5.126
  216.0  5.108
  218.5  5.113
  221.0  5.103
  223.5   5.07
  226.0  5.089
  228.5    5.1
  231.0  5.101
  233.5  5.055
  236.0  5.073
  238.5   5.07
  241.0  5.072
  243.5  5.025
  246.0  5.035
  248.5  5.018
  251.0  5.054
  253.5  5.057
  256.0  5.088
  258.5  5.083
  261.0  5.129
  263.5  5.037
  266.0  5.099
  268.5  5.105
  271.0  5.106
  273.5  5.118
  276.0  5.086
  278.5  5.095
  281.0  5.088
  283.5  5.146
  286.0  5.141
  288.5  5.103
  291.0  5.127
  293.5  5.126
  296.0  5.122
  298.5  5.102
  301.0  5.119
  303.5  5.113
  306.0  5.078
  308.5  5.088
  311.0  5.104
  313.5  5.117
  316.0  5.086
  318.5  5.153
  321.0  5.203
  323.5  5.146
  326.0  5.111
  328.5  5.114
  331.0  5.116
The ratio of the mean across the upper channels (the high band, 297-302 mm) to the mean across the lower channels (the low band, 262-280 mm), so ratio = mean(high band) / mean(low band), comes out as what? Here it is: 1.00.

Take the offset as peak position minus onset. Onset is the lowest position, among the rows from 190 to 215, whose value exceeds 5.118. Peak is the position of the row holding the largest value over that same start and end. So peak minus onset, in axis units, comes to 5.0 mm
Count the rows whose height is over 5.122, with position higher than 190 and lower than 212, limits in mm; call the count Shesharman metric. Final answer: 8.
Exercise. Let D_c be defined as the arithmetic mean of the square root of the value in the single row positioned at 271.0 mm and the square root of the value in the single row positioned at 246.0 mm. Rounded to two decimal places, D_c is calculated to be 2.25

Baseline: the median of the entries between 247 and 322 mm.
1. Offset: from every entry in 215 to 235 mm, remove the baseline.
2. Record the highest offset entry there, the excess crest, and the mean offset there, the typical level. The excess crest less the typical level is 0.021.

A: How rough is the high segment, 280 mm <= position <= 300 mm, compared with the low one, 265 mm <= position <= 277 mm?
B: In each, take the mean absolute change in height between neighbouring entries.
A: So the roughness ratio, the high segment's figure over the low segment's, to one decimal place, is 1.7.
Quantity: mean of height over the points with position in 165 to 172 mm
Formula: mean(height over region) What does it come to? 5.13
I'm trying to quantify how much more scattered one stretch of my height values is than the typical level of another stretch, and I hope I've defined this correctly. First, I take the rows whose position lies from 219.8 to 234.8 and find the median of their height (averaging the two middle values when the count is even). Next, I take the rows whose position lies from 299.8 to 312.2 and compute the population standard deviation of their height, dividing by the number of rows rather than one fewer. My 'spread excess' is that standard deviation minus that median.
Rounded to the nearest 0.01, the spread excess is -5.08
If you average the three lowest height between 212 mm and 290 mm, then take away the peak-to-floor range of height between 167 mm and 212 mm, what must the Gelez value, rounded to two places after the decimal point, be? 4.93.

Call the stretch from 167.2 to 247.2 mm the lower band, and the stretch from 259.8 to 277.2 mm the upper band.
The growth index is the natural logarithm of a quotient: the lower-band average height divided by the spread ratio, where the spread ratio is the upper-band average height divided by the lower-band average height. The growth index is 1.64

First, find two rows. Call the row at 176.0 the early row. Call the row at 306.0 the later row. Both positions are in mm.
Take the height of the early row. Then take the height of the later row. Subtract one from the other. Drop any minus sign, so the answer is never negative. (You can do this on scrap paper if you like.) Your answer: 0.058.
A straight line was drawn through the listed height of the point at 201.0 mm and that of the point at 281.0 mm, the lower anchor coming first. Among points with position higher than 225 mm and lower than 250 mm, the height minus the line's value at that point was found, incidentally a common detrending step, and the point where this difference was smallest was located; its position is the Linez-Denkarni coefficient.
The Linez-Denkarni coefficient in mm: 248.5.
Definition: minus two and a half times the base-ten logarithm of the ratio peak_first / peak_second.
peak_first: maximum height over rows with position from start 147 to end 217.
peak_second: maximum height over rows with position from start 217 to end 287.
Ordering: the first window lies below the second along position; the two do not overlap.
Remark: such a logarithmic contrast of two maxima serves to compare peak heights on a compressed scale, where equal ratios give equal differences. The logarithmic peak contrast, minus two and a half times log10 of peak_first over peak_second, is -0.012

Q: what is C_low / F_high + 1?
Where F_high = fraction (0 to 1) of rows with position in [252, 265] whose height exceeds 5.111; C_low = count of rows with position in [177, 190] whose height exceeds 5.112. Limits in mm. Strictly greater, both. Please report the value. 26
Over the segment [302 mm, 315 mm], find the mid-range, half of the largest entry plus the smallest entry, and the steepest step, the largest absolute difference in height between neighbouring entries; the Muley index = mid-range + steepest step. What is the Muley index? 5.13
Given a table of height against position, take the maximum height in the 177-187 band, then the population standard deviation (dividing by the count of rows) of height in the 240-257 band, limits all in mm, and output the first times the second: 0.12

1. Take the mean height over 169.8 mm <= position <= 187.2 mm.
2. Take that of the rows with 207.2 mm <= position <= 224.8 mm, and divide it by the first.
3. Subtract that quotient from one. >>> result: 0.012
